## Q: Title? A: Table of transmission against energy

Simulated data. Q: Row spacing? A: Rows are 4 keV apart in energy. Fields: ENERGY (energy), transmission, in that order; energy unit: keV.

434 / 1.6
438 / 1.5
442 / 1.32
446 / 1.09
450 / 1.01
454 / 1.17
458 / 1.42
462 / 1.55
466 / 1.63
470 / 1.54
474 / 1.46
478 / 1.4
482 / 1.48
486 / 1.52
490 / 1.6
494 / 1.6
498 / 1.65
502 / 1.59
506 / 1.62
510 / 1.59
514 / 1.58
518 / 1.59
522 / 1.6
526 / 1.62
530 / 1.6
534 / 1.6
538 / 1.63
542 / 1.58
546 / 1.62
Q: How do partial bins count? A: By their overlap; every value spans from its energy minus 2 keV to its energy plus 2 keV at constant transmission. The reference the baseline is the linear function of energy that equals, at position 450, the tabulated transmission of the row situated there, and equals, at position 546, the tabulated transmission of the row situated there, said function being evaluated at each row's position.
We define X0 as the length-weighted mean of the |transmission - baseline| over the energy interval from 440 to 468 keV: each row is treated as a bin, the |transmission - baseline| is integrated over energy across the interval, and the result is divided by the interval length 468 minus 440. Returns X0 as 0.277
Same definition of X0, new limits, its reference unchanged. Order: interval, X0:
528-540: 0.066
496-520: 0.225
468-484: 0.295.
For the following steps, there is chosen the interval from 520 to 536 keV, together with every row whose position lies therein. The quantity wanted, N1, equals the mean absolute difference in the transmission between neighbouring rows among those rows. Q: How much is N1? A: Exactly 0.01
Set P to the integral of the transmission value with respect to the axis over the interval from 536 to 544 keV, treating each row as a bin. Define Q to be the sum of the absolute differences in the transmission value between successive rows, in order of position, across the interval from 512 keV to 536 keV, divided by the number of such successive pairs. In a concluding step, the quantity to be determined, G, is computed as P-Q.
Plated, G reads 13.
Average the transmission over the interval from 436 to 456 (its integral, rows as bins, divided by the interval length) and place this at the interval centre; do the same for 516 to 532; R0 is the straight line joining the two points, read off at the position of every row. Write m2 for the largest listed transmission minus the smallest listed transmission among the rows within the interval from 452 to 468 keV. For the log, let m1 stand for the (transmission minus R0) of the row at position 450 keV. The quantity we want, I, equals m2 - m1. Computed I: 0.69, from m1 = -0.23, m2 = 0.46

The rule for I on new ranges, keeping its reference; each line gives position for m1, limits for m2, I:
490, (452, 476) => 0.29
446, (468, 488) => 0.27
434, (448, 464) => 0.10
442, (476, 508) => 0.13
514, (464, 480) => 0.20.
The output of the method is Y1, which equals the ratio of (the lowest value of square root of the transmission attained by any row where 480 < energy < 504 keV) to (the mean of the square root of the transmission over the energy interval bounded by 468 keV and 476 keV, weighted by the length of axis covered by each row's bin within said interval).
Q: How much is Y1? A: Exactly 0.99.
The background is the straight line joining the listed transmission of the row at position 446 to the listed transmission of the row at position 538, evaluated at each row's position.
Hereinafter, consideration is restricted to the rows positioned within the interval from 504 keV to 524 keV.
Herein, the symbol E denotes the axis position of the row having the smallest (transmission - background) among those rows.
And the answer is 522 keV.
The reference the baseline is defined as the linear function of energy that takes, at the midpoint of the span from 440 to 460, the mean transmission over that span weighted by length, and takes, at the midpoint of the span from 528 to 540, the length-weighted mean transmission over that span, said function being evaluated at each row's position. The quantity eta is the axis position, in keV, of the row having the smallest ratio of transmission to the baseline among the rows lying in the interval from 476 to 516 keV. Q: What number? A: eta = 514 keV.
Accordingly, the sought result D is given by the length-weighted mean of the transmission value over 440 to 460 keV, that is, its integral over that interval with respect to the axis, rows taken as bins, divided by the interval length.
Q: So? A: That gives 1.20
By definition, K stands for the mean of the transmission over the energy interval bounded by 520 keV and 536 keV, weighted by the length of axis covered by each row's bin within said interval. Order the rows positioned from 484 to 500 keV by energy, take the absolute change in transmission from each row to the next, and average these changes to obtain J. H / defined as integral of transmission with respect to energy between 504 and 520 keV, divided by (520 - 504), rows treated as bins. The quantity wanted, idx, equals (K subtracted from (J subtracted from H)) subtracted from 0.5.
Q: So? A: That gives 0.55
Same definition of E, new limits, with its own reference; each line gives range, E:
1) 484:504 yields 502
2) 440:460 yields 450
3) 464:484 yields 478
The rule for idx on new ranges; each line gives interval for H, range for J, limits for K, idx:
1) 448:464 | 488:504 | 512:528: 0.85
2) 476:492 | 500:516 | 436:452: 0.25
